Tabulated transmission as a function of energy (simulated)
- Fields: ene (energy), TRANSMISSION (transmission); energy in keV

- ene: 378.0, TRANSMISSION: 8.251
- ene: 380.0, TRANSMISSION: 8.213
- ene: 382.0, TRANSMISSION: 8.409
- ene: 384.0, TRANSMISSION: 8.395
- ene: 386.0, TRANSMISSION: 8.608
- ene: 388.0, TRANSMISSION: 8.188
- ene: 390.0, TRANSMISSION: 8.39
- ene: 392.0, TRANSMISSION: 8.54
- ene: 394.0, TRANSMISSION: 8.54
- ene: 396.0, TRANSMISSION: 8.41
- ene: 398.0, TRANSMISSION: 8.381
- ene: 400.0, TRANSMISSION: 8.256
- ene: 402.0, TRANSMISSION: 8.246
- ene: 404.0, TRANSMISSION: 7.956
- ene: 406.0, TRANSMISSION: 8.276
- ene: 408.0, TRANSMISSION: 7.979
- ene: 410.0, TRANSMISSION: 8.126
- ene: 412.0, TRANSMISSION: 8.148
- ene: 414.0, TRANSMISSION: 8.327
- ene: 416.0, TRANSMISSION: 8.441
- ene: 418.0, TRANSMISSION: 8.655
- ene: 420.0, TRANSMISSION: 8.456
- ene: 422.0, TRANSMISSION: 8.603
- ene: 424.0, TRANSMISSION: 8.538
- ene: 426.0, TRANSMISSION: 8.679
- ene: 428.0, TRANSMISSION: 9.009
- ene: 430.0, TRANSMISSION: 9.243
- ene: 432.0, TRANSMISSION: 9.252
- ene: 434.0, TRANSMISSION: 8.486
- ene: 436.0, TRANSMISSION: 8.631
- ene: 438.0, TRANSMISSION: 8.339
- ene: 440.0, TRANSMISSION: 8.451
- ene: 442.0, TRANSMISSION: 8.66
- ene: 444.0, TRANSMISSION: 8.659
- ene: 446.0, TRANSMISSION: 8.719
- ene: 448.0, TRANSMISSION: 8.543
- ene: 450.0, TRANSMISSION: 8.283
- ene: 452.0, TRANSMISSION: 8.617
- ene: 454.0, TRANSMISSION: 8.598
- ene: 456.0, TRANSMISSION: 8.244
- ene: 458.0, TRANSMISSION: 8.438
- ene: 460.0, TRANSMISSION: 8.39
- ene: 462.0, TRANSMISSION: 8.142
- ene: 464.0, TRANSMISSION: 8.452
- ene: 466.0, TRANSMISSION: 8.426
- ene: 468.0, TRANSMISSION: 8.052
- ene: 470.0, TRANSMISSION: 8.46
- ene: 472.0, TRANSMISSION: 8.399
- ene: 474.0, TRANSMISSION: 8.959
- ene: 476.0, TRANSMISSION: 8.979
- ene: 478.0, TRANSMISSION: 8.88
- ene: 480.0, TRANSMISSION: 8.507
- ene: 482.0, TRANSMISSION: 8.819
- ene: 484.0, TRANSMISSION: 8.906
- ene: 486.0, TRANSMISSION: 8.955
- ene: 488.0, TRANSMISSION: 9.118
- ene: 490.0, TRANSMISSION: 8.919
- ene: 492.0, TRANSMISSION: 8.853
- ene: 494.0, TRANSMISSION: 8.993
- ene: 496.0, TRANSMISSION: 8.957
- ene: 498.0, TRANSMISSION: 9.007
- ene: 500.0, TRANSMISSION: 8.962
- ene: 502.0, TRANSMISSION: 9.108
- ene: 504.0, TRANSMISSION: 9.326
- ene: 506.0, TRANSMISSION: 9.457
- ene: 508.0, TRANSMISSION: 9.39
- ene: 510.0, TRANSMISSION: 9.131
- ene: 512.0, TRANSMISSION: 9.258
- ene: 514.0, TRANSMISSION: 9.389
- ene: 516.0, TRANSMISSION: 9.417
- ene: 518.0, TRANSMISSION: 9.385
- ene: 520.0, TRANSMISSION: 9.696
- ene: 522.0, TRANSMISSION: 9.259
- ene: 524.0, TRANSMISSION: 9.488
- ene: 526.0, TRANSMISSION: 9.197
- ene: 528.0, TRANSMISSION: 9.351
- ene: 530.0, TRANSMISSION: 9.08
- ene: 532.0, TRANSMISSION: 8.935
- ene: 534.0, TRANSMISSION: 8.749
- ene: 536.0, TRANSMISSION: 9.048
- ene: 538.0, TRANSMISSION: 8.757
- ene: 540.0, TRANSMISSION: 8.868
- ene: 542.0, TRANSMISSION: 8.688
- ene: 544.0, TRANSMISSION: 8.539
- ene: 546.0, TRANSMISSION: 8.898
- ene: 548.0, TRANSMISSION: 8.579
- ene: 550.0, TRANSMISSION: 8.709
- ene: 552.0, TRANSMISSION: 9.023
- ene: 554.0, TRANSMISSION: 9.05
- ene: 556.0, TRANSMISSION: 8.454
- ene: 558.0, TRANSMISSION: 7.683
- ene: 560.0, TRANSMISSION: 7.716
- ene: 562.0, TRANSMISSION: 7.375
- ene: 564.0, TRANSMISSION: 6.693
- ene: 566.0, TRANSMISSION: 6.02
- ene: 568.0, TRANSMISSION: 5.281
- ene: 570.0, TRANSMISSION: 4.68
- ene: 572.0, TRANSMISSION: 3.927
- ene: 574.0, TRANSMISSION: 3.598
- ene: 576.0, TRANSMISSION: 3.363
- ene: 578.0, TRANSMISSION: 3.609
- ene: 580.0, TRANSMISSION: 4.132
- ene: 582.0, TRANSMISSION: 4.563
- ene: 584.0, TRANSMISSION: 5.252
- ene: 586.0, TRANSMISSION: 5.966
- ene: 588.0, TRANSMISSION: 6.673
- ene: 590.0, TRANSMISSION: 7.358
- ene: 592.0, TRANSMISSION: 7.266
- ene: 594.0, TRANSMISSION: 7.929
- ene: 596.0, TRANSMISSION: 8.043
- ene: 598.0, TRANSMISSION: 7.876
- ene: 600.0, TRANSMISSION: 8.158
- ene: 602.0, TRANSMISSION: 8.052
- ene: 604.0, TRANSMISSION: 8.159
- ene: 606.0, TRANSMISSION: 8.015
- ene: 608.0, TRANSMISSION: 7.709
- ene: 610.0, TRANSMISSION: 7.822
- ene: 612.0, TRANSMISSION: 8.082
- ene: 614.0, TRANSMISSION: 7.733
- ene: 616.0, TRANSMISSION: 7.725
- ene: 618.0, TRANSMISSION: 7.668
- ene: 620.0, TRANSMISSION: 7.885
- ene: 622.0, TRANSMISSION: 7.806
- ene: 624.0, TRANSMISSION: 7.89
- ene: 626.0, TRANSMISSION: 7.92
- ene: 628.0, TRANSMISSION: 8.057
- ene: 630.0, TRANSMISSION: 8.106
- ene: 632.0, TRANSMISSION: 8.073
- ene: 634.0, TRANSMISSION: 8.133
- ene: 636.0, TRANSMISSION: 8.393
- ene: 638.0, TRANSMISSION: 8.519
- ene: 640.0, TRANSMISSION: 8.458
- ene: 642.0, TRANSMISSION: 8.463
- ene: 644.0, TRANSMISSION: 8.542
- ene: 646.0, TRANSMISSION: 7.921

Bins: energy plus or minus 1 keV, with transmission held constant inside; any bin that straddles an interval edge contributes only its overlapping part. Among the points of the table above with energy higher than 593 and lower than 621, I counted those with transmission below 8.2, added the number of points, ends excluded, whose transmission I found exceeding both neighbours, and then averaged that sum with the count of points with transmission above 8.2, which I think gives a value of 9.00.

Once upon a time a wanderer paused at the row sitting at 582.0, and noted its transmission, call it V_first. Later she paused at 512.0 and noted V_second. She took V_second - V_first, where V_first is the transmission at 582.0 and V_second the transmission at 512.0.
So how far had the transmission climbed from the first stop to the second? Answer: 4.7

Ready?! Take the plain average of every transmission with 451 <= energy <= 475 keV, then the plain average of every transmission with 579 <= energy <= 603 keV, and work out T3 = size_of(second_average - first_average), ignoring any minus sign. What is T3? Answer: 1.66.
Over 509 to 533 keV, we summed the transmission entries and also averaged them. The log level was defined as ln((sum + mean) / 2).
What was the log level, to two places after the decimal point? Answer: 4.10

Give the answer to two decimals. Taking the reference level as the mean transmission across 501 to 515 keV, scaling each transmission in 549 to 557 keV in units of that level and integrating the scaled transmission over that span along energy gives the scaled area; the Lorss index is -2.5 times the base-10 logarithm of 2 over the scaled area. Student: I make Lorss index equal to 1.45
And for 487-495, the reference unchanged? 1.47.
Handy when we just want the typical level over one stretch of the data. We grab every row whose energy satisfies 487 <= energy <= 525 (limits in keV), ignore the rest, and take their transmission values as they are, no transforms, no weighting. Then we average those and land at 9.2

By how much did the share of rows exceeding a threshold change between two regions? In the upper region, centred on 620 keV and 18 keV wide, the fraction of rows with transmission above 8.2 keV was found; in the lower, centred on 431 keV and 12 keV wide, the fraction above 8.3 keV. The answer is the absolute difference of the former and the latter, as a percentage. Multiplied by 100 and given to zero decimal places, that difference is 100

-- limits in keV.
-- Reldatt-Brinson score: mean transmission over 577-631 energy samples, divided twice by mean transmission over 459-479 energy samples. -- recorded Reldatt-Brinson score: 0.100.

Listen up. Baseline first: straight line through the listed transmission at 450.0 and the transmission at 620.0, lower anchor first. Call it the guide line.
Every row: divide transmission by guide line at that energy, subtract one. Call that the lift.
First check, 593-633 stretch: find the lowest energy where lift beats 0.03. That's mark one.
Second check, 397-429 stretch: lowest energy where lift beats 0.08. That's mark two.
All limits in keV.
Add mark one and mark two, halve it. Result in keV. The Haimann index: 529 keV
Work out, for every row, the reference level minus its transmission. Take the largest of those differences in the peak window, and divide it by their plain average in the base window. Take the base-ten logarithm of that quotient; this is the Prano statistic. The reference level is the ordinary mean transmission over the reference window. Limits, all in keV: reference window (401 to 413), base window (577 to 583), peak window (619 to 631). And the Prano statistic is -1.1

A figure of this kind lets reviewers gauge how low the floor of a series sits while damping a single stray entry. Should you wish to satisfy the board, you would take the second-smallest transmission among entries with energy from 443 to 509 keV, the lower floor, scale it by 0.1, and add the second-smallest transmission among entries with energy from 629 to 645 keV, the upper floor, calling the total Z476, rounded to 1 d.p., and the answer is 8.9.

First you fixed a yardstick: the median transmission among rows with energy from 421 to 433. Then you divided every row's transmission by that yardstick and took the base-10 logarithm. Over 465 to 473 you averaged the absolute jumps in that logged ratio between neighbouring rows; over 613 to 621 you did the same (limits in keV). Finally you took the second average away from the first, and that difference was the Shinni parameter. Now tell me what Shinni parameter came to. 0.010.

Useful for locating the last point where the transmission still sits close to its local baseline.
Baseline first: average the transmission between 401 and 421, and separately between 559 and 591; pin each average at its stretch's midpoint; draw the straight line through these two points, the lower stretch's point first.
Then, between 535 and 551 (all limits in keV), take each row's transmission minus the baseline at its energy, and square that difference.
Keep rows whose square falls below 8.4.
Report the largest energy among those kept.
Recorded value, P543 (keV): 550.0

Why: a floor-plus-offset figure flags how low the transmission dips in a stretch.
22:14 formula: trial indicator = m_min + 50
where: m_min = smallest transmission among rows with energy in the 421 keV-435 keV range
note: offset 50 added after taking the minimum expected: 58.49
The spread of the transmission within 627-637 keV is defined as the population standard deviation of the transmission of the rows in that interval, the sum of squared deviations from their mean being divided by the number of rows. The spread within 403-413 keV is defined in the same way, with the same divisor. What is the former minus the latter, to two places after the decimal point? 0.01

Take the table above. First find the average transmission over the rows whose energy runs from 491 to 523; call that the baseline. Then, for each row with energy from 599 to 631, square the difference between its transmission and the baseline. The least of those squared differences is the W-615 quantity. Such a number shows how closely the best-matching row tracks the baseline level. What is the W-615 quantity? 1.1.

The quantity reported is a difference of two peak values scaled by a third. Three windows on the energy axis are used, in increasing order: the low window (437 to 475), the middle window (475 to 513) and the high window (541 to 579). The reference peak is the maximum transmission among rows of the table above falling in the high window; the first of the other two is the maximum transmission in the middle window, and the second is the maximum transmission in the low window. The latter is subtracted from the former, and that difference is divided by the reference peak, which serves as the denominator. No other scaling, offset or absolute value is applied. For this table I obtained 0.055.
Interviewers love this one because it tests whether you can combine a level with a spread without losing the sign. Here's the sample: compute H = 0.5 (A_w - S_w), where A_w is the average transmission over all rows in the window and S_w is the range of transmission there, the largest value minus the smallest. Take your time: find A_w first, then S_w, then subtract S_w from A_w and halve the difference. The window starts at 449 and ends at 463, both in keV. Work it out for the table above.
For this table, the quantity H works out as 3.96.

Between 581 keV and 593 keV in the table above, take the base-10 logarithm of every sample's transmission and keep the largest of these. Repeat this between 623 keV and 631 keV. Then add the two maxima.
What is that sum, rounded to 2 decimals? 1.78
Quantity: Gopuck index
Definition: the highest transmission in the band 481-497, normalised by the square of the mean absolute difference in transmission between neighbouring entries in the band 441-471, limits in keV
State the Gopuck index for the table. 226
